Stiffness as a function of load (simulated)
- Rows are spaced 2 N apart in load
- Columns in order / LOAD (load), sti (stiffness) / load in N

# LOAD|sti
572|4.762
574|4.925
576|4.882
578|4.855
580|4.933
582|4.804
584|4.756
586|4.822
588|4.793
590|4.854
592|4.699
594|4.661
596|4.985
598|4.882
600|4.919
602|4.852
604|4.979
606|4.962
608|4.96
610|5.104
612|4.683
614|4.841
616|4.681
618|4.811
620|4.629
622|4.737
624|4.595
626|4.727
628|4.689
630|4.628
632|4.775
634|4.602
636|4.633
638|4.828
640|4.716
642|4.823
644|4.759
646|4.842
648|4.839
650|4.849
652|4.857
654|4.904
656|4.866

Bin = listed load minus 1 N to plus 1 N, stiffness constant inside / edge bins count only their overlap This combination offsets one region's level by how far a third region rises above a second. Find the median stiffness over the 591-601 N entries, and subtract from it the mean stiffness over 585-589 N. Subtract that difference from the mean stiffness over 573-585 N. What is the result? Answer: 4.78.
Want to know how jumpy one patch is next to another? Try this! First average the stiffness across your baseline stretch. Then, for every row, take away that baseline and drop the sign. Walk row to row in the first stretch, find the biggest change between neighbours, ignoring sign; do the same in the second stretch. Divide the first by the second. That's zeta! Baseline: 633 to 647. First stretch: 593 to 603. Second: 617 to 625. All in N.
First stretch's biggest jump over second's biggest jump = 1.1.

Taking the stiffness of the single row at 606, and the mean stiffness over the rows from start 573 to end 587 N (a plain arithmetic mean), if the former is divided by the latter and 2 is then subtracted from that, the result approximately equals -0.98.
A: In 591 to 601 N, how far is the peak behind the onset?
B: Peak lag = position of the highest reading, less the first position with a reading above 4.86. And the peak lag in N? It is 0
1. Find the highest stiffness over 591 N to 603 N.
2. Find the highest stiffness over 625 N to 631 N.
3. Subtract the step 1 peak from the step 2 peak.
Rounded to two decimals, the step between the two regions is -0.26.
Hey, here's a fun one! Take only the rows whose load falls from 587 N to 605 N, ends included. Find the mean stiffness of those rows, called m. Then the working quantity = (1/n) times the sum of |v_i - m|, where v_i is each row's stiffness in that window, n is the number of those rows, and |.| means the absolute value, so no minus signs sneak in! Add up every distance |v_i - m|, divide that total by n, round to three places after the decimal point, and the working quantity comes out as 0.086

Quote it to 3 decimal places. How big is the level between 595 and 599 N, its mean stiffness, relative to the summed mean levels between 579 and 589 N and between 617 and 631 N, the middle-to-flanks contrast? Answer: 0.519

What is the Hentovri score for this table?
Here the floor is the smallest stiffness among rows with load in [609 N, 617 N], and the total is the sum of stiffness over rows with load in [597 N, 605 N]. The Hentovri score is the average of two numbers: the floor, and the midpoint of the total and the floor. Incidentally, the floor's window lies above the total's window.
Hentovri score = 8.42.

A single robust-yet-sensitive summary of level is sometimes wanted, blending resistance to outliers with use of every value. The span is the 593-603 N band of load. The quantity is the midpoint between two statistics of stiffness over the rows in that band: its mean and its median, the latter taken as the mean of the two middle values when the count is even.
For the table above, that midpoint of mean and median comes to 4.87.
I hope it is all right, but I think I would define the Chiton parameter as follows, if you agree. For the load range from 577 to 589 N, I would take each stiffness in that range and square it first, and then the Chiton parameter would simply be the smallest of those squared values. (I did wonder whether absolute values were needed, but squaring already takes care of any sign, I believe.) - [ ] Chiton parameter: 22.6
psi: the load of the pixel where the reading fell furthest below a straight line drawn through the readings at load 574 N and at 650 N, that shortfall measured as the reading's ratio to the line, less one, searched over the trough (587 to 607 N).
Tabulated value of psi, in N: 594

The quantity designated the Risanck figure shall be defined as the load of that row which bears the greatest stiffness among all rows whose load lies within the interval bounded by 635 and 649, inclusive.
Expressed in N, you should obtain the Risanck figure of 646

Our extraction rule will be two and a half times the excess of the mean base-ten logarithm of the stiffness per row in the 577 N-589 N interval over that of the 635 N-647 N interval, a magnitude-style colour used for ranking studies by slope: 0.01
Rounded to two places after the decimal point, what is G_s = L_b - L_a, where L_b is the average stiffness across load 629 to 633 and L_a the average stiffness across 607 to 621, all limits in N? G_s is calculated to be -0.11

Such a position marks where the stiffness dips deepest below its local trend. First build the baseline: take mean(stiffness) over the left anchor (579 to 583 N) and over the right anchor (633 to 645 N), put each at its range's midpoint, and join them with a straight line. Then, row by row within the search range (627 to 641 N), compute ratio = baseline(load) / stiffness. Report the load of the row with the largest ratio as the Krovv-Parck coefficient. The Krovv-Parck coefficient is 634 N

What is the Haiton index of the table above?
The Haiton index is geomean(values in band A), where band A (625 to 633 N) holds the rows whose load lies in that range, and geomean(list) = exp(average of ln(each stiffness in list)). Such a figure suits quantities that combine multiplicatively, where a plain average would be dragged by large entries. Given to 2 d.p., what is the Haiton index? 4.70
